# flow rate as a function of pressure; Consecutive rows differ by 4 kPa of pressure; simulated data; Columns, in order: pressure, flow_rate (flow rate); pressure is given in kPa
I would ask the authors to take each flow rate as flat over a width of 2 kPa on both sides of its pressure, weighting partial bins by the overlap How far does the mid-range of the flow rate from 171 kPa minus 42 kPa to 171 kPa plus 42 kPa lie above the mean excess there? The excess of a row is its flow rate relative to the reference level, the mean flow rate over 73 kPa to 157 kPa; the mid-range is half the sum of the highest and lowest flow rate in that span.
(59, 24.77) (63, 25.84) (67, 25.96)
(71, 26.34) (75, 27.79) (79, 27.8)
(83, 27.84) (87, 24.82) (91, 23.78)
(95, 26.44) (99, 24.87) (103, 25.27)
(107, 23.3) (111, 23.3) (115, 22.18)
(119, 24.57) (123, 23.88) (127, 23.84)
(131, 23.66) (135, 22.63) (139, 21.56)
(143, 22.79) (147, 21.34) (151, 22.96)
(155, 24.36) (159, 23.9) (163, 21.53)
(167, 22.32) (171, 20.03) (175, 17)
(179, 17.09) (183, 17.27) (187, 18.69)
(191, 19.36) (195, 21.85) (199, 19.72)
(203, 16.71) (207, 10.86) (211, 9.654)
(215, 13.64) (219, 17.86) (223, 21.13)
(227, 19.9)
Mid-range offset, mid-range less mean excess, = 21.5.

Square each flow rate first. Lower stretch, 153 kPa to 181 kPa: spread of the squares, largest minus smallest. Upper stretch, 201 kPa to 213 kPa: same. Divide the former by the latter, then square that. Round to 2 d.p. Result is 2.68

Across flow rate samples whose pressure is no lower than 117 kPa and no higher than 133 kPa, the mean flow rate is 24.0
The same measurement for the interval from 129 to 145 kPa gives 22.7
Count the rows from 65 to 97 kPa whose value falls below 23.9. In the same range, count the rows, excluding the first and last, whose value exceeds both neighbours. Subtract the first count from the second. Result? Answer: 0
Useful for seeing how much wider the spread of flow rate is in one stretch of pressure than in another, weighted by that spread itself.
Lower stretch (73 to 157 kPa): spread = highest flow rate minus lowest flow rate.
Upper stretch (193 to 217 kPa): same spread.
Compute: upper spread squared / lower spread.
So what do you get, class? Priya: 23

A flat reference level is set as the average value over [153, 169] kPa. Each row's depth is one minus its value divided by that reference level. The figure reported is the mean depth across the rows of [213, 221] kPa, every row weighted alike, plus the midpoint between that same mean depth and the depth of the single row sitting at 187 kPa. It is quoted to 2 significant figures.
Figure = 0.57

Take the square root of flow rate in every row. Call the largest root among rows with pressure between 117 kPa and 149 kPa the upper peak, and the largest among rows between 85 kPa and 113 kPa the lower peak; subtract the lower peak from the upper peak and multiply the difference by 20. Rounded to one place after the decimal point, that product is -3.7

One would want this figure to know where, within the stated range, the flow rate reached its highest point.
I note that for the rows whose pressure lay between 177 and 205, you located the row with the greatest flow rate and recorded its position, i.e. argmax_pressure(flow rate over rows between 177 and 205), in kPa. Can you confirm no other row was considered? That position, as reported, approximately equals 195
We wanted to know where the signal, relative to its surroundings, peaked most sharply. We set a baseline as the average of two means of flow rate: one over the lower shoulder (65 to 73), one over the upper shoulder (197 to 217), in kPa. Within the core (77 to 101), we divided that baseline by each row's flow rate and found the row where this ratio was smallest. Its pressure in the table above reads 83 kPa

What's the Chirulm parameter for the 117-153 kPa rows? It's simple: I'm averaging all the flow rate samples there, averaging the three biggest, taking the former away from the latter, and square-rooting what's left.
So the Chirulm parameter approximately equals 1.03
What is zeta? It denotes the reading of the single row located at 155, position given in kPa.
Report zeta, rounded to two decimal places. 24.36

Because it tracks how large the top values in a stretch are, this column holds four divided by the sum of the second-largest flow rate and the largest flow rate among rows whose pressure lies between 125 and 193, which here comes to 0.083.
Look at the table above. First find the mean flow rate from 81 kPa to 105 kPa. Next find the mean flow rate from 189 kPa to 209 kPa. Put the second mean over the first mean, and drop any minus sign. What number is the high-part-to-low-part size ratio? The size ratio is 0.694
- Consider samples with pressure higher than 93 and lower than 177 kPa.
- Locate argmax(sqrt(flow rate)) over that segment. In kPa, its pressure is 95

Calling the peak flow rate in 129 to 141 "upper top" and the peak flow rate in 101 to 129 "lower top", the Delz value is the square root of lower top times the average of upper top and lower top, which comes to 24.9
